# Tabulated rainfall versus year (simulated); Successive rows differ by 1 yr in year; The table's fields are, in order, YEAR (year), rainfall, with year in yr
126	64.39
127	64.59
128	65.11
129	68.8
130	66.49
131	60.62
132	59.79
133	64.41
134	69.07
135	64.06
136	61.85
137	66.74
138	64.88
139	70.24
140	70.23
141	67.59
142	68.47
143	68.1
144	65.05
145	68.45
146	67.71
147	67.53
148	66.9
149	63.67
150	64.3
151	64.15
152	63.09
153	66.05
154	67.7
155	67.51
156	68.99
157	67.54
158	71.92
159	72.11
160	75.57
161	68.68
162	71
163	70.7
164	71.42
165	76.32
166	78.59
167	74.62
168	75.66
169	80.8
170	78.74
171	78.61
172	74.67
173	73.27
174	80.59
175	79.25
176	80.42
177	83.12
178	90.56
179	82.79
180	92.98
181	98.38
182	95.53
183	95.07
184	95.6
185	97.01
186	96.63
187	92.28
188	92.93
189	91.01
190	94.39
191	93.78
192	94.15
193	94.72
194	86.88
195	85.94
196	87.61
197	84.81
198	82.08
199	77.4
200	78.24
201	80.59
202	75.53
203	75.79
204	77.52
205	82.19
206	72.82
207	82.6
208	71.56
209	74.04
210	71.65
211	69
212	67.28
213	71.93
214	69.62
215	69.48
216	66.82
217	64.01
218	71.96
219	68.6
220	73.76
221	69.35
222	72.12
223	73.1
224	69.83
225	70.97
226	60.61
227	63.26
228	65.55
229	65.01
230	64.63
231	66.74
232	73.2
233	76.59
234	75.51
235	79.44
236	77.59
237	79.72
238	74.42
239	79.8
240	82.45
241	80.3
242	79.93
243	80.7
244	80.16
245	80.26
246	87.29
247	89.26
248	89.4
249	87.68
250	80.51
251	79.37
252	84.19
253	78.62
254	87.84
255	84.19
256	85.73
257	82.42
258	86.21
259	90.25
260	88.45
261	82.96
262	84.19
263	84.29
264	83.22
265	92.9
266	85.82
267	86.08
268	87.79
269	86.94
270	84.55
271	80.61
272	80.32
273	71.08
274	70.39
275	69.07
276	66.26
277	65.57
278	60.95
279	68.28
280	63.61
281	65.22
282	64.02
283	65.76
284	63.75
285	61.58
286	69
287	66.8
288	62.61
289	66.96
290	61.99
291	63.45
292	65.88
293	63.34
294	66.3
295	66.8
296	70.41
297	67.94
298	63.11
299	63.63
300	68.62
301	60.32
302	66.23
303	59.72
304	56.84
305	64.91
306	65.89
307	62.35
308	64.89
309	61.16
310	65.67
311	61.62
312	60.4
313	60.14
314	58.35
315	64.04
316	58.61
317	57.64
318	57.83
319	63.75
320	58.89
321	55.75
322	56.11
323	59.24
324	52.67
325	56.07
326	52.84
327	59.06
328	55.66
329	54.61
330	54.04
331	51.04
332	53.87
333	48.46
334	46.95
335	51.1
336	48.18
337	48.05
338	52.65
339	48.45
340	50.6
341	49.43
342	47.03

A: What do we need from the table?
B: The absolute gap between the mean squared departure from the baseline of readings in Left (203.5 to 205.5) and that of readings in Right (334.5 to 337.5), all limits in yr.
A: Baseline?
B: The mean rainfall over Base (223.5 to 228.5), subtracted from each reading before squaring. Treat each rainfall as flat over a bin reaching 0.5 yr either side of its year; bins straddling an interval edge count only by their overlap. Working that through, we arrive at 93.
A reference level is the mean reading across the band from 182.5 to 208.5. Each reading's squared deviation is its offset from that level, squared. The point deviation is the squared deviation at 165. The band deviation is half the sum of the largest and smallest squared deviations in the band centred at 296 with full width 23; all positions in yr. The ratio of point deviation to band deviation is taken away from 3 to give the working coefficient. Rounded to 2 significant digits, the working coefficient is 2.8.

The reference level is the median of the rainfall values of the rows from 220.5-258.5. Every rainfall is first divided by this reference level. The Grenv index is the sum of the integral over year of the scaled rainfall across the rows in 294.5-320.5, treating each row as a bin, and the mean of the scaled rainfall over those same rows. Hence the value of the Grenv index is 21.3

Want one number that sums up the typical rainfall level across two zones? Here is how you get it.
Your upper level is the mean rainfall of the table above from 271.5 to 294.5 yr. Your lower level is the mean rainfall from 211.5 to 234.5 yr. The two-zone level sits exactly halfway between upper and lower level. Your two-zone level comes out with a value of 68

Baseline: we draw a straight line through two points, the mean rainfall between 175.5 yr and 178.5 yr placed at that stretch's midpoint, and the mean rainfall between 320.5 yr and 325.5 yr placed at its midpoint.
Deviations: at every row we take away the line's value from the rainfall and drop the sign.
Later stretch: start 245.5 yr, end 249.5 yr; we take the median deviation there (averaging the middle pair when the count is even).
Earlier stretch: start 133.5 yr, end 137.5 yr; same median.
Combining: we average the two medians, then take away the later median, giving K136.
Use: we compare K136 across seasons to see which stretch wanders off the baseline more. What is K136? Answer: 4.8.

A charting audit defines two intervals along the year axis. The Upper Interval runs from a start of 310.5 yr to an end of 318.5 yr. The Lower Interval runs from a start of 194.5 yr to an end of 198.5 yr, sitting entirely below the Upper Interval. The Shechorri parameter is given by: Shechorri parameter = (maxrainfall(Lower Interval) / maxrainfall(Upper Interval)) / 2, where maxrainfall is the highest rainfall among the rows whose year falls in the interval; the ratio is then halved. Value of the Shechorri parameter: 0.68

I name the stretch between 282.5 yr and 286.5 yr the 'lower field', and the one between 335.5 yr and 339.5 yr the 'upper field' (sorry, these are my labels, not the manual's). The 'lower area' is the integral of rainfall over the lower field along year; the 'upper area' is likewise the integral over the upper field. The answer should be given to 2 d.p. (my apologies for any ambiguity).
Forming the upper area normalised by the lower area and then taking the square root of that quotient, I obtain 0.87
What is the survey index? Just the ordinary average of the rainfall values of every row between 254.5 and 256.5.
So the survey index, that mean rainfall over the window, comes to 85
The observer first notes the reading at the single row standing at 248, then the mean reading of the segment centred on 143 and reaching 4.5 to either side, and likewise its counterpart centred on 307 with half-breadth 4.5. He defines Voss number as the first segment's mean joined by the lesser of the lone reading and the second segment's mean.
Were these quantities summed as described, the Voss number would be 131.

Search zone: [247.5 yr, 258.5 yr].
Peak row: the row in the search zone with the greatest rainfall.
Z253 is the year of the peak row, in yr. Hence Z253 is 248 yr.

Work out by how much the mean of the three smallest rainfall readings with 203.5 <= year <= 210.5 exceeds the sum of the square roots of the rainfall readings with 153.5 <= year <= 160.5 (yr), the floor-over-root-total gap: 13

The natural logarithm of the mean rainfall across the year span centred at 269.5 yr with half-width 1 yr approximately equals 4.45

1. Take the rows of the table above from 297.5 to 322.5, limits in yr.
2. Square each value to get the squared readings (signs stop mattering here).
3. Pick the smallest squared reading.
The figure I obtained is 3108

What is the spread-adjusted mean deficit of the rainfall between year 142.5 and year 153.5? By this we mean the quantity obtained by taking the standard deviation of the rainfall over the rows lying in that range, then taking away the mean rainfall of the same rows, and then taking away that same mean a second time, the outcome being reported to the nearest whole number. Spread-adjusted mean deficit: -130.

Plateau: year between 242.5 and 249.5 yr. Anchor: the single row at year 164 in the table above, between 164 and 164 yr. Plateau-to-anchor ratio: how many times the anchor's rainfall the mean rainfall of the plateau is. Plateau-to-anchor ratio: 1.19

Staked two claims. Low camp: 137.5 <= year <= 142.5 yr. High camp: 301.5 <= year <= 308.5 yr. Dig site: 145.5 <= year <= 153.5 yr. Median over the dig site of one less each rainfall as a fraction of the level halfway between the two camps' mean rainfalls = 0.0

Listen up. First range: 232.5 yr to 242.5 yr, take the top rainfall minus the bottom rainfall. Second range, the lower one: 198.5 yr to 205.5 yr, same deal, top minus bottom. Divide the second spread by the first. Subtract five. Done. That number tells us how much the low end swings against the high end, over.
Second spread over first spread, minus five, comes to -4.17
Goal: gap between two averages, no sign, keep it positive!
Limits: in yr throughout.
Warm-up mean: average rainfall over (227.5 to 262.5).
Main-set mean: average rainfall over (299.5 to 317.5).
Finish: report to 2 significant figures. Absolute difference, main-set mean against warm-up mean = 18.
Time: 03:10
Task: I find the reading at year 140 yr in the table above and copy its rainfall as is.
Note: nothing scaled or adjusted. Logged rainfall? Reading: 70.23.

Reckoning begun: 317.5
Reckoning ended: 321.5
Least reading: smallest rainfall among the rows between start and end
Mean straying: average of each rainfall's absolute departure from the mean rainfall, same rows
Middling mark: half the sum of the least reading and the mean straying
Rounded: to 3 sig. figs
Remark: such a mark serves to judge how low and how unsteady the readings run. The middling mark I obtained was 29.0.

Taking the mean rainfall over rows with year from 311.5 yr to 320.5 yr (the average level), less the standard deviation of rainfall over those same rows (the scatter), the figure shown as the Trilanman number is 58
